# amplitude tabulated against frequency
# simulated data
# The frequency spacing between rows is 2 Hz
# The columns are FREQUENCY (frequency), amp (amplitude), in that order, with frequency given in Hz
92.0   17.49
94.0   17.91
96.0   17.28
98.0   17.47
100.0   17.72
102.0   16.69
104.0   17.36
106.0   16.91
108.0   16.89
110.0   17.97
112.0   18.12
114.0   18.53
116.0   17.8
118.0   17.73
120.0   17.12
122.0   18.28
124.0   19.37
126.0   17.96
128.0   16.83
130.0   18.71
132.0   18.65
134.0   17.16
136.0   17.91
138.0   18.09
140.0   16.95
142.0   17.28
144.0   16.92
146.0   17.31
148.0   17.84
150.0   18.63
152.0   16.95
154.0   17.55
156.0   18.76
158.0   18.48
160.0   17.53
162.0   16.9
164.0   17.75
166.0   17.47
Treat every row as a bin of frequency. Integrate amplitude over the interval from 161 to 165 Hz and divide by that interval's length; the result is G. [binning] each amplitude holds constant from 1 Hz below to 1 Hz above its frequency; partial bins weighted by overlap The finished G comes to 17.3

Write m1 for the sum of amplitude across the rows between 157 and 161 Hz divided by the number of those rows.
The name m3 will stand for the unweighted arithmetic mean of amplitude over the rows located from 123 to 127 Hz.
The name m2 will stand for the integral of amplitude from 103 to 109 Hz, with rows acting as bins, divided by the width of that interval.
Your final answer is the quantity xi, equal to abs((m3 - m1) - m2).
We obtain 16.4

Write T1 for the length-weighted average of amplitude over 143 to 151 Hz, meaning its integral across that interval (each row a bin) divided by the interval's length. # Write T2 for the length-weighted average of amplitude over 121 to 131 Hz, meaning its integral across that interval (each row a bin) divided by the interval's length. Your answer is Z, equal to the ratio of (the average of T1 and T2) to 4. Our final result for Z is 4.49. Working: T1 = 17.7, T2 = 18.2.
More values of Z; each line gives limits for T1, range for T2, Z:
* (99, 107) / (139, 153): 4.32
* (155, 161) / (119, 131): 4.54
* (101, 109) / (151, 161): 4.35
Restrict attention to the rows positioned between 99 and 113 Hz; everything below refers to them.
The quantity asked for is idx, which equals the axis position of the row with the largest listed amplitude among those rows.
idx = 112.0 Hz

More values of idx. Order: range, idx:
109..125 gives 124.0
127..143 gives 130.0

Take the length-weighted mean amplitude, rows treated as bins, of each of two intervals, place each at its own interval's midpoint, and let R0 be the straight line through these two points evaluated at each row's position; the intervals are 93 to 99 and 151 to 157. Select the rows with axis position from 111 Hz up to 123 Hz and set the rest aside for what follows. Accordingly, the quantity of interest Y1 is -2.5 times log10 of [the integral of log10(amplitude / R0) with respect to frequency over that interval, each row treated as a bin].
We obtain 2.64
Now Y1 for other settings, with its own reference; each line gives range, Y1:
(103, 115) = 5.52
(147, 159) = 2.75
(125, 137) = 3.18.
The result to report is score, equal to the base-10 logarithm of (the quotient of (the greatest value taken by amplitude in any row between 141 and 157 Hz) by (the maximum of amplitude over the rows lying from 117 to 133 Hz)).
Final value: -0.01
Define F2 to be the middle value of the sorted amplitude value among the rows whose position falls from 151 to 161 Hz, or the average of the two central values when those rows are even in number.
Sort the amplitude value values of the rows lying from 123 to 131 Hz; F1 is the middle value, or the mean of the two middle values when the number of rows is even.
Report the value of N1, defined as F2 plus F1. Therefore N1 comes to 35.9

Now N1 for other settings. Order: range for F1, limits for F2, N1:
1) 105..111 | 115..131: 34.8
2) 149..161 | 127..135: 35.9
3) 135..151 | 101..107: 34.5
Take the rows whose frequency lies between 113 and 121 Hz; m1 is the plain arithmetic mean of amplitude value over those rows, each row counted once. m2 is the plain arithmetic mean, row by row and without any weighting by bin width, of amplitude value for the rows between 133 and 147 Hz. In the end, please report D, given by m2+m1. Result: 35.2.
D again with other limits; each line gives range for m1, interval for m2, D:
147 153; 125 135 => 35.7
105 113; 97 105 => 34.8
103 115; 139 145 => 34.7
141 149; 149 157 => 35.3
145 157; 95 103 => 35.1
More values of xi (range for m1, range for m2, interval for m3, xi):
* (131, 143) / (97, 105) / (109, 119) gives 17.0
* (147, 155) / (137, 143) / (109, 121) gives 17.3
